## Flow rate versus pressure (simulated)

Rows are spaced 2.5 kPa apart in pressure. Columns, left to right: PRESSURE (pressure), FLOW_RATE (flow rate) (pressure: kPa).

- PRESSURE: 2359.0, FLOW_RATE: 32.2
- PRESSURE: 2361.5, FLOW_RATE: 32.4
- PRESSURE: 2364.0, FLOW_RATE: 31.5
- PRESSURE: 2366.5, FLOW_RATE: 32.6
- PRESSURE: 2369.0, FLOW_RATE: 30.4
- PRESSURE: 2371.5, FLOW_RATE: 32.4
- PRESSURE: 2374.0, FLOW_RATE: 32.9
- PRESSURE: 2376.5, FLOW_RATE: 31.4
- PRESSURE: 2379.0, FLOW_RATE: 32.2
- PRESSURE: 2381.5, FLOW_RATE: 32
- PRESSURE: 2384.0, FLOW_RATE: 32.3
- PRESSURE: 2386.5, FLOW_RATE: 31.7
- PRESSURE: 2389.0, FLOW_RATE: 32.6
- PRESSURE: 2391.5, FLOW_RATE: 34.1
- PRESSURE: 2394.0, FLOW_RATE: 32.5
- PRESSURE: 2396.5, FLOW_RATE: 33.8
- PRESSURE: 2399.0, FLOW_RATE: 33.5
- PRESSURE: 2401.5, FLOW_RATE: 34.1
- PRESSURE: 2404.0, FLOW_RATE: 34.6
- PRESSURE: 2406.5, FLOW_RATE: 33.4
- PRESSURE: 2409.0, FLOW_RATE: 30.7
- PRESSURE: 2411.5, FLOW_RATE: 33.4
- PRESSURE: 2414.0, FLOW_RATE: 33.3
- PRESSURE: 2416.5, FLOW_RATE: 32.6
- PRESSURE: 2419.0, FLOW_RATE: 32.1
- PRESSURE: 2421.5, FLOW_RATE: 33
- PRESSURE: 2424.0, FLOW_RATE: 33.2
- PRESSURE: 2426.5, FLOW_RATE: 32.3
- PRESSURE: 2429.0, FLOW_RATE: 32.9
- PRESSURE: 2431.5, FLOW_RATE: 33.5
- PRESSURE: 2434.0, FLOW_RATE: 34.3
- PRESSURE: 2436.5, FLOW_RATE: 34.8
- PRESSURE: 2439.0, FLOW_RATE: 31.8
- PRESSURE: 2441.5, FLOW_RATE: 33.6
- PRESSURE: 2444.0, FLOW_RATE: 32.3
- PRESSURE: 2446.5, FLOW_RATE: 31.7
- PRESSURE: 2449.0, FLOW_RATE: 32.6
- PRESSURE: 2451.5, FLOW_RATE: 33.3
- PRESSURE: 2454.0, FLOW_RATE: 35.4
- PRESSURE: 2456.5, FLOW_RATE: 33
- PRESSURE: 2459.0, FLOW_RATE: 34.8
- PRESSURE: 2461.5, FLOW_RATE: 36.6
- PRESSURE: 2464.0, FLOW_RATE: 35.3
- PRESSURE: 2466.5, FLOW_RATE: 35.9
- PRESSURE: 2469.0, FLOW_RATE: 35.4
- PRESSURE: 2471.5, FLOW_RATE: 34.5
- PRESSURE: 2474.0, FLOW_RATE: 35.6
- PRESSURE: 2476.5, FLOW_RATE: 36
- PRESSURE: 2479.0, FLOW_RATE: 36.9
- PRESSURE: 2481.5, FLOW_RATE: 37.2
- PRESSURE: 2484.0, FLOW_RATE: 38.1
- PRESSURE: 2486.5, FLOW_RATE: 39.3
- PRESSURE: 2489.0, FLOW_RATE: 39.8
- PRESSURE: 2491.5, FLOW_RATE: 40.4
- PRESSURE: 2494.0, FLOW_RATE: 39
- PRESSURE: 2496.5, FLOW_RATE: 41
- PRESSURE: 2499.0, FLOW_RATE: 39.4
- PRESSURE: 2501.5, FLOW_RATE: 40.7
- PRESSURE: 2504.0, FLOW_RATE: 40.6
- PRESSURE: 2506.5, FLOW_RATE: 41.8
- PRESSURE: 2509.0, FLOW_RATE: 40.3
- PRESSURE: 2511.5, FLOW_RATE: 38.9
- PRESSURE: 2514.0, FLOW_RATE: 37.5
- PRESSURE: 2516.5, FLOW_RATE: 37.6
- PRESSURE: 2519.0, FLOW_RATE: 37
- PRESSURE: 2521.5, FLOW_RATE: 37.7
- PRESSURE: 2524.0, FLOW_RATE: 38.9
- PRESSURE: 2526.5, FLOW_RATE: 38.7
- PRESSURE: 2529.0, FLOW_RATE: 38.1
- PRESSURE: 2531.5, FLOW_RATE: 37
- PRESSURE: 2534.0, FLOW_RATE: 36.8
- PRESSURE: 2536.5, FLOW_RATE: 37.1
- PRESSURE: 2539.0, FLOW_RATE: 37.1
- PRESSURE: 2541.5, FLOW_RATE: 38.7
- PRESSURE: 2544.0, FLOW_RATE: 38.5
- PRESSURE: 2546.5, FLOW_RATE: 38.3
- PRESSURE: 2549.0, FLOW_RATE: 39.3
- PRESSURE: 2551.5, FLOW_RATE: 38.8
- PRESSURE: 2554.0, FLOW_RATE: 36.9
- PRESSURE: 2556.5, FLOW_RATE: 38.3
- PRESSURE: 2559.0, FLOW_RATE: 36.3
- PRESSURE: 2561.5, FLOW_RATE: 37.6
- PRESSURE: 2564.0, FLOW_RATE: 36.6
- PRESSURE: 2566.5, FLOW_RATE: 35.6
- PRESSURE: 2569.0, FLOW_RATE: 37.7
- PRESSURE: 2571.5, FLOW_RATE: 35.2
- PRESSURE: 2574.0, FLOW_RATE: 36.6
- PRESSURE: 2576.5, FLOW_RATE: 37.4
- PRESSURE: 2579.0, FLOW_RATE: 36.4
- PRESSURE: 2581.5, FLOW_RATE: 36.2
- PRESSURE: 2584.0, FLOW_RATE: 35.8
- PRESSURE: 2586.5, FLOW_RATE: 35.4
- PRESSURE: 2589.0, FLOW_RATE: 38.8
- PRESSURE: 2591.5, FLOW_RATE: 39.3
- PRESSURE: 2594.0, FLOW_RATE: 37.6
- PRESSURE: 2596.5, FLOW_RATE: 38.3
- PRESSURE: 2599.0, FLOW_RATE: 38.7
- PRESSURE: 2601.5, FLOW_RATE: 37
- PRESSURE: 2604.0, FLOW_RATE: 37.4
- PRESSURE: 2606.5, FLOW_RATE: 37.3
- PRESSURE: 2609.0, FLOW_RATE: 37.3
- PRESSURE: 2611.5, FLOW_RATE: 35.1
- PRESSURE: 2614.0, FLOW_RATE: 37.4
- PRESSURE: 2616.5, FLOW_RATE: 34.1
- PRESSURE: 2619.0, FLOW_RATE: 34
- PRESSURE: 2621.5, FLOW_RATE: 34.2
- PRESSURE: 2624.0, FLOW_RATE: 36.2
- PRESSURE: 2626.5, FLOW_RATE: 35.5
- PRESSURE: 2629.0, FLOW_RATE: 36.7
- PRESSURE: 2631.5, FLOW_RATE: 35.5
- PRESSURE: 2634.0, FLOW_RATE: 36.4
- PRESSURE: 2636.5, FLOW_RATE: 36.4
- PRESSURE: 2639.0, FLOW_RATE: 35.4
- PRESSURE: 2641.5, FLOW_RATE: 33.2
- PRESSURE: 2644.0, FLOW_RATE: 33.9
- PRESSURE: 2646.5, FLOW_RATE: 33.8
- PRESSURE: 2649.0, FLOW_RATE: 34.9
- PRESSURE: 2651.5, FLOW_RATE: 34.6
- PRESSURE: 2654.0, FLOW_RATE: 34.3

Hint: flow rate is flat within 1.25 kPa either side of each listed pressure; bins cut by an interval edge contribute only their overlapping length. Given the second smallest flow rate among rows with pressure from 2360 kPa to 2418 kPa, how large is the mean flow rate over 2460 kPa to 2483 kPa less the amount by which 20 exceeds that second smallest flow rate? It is 46.6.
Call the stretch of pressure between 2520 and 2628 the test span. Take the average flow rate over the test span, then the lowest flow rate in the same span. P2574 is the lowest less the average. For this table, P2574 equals -3.1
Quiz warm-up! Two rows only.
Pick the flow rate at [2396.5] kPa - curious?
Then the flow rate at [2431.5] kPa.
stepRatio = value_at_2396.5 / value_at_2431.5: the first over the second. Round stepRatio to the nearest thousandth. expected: 1.009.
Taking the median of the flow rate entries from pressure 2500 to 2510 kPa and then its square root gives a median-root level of 6.4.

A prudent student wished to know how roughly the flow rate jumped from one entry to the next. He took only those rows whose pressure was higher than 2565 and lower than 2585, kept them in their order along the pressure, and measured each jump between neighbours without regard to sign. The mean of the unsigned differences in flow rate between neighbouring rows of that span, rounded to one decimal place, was 1.2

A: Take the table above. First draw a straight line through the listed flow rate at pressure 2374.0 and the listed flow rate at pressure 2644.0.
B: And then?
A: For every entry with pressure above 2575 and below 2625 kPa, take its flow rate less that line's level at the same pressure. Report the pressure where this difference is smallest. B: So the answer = 2619.0 kPa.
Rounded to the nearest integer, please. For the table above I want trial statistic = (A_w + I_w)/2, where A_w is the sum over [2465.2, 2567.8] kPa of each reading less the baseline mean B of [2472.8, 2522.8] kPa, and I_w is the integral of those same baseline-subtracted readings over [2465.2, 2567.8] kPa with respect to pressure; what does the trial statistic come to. -51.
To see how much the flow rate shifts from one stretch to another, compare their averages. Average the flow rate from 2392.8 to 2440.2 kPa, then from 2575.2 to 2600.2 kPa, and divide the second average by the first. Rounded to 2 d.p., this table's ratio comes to 1.13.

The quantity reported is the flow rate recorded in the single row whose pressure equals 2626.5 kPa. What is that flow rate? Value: 35.5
